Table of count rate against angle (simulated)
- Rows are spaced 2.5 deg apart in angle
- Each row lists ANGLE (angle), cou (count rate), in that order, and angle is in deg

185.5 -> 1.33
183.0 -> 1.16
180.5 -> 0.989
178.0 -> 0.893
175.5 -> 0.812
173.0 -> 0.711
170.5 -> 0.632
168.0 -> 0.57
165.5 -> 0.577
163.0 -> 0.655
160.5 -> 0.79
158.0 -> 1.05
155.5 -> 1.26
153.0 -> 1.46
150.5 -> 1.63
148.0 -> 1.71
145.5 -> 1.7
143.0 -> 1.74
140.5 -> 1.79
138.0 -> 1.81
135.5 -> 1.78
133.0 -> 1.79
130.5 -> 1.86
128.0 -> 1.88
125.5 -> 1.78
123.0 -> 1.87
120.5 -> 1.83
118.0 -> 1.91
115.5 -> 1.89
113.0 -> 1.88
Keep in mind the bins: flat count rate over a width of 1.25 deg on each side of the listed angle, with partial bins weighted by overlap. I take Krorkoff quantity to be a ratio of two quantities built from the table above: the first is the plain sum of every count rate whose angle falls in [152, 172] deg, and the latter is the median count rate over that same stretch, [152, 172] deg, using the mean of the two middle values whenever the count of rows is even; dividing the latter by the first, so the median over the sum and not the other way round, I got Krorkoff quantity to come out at 0.10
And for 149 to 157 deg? 0.34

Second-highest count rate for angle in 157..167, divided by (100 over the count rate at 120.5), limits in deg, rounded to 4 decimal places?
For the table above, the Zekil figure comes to 0.0145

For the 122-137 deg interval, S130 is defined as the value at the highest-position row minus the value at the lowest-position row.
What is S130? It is -0.1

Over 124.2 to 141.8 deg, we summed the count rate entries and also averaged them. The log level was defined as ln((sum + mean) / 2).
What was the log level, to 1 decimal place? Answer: 2.0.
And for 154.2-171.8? 1.2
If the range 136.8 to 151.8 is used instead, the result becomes 1.8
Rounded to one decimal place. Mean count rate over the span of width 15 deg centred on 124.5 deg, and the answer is 1.9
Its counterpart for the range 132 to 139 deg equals 1.8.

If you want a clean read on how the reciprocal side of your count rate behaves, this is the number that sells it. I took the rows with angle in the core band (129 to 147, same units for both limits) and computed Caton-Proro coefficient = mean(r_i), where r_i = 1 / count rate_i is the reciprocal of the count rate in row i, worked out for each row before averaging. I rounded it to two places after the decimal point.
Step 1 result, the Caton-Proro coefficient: 0.56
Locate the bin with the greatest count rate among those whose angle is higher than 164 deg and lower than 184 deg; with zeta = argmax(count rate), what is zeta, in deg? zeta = 183.0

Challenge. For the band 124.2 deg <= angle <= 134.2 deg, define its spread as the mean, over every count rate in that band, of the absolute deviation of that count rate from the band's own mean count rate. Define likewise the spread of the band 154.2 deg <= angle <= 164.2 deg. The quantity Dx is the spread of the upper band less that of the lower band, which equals 0.17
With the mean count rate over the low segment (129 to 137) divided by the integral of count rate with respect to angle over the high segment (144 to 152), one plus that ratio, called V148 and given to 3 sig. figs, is 1.14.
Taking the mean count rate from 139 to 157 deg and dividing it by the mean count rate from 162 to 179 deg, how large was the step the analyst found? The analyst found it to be 2.3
